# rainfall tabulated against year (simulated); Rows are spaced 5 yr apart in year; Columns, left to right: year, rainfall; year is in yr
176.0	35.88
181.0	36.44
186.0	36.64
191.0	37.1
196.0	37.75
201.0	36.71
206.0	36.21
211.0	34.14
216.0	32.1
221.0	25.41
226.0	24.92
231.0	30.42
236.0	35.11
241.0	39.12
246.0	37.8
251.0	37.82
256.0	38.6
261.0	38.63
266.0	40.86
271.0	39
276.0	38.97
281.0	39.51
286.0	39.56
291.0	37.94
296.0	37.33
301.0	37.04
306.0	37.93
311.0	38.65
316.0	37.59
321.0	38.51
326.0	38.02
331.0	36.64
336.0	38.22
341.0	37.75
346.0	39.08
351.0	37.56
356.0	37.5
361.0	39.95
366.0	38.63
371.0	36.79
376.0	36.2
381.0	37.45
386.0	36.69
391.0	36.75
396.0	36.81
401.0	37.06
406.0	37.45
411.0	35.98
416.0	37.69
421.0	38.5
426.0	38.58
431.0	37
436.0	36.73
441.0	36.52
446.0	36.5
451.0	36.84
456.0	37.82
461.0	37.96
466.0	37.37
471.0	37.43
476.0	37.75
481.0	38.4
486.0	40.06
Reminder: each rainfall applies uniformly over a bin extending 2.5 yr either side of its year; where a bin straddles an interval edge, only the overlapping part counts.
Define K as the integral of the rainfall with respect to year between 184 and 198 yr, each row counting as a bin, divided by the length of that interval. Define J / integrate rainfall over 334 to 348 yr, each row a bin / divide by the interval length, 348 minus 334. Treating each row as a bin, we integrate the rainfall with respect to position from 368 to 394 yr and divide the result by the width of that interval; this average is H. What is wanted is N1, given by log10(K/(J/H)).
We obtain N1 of 1.55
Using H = 36.8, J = 38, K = 37.2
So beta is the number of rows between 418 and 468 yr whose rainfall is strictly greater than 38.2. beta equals 2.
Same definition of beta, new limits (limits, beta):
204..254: 1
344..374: 3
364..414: 1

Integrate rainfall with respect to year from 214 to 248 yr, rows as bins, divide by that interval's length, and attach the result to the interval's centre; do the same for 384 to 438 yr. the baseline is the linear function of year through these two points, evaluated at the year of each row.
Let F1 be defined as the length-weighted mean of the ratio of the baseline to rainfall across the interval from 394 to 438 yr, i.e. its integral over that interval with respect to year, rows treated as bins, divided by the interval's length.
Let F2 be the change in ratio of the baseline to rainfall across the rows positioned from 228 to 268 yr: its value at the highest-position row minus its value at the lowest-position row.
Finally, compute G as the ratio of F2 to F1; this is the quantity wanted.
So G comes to -0.24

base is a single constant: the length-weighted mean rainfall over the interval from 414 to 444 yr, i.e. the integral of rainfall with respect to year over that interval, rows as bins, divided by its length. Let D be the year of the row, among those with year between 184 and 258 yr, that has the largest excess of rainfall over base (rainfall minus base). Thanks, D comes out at 241.0 yr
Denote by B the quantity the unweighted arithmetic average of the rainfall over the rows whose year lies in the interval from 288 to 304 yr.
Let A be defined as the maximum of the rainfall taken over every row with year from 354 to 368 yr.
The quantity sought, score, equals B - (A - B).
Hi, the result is 34.9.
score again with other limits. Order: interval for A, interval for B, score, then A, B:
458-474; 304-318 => 38.2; 37.96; 38.1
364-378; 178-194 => 34.8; 38.63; 36.7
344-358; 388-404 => 34.7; 39.08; 36.9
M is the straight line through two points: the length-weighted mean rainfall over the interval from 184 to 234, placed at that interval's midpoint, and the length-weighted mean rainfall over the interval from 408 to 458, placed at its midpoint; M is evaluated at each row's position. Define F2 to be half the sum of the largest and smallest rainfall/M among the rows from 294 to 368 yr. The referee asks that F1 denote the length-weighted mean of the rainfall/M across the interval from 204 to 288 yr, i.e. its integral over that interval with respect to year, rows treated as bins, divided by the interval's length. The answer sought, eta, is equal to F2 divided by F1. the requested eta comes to 1.02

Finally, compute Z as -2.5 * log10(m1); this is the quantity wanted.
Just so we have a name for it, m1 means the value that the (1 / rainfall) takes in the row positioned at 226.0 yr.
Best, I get 3.49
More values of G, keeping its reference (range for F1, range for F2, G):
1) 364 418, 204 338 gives 0.05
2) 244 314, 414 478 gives 0.05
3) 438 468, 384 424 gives -0.02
